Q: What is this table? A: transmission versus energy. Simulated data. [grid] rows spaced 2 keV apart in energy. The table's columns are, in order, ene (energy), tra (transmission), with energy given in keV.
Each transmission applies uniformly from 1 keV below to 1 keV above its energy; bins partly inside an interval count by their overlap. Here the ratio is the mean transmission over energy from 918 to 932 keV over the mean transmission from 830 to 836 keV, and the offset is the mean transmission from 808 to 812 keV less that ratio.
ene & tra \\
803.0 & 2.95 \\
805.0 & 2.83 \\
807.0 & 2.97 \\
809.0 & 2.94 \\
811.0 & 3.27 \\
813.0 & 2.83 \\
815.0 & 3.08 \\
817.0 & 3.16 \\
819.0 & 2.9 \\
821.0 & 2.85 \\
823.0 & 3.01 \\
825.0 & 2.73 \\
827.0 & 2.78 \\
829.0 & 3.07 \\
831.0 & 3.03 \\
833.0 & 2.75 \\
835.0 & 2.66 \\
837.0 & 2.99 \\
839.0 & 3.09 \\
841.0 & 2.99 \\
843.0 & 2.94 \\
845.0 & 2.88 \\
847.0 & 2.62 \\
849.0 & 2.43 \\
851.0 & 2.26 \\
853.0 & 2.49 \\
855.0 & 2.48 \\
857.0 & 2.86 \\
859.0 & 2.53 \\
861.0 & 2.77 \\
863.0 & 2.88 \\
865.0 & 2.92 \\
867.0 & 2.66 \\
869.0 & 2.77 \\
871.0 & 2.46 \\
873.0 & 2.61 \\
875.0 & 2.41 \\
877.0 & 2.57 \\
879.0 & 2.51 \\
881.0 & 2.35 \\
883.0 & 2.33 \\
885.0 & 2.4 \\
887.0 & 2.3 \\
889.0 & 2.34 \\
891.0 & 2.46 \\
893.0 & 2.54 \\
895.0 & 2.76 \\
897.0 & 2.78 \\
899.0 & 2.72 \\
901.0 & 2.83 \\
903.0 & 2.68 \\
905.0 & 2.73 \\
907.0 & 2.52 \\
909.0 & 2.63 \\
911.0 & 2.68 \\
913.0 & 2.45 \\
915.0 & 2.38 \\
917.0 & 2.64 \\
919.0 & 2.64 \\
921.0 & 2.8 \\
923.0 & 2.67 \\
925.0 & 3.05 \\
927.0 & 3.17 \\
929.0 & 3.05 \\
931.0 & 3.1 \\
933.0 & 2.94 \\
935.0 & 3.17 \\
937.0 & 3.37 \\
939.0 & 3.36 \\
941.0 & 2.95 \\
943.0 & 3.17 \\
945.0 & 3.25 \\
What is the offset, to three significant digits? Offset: 2.07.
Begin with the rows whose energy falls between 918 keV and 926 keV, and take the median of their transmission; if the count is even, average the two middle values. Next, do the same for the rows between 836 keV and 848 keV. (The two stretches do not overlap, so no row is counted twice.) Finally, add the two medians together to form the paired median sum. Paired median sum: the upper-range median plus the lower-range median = 5.70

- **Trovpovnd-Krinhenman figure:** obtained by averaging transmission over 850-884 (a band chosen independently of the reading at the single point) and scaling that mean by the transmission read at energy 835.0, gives 6.9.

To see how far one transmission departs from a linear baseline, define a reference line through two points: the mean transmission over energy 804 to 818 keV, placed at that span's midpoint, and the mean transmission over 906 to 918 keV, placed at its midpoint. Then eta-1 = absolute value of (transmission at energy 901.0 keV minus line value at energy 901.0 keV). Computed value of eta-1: 0.23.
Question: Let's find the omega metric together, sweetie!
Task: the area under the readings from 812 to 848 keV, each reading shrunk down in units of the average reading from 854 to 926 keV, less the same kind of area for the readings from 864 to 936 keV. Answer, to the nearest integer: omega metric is -33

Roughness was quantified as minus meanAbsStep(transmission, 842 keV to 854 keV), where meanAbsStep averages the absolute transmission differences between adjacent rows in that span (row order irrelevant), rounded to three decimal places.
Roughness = -0.182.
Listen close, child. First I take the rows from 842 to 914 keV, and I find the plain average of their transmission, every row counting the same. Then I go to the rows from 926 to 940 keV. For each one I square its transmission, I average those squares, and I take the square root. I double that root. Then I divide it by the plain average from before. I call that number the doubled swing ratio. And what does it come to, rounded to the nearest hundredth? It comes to 2.44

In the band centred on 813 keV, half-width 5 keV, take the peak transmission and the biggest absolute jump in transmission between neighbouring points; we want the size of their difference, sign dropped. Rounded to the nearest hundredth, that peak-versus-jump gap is 2.83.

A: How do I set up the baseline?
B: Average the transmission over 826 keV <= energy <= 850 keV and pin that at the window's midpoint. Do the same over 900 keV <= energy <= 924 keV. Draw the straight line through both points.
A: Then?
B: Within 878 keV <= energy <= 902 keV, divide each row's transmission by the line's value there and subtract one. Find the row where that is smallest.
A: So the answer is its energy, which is 887.0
